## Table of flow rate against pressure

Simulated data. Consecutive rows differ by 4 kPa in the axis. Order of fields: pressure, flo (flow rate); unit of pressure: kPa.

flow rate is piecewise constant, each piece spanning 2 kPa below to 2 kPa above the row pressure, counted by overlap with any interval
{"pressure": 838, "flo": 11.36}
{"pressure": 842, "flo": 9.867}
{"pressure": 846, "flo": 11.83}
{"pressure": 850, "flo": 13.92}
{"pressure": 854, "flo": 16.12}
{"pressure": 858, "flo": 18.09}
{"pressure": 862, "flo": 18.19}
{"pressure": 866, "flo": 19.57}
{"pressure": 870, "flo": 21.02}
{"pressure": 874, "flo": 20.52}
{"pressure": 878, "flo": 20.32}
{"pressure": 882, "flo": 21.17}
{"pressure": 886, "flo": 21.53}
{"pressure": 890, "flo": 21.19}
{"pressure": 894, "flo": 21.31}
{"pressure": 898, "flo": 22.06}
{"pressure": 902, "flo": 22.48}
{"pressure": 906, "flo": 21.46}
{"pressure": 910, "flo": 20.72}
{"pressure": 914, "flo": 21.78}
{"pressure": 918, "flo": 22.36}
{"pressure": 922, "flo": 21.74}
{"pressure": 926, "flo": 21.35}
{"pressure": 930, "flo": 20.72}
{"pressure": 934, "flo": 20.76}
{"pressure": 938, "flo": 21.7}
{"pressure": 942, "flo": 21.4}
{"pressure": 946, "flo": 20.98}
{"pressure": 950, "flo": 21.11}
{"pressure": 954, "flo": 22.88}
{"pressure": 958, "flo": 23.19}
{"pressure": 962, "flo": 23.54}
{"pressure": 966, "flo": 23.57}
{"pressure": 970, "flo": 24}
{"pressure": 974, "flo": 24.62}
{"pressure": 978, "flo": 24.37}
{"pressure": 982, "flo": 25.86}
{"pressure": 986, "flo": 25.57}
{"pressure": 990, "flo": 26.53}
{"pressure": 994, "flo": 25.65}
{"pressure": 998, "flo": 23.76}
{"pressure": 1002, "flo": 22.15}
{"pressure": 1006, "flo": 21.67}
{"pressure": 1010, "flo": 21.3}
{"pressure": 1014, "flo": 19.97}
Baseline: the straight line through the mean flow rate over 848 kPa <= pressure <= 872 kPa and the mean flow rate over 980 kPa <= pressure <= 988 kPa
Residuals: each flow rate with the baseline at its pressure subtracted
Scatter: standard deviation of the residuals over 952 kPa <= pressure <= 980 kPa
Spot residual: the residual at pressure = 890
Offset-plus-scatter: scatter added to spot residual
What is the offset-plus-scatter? 1.6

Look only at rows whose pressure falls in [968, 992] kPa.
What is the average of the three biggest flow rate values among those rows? 26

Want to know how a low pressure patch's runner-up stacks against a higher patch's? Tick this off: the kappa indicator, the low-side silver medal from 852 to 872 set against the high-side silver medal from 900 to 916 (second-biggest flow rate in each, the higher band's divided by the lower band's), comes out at 1.11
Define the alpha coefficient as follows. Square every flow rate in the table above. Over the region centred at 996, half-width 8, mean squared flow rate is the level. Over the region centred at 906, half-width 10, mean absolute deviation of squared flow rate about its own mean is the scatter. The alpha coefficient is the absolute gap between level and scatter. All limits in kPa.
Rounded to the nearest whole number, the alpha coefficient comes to 583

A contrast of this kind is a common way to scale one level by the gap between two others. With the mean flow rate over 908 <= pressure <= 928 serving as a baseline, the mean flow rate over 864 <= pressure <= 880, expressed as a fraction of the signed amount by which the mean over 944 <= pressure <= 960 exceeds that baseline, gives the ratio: 45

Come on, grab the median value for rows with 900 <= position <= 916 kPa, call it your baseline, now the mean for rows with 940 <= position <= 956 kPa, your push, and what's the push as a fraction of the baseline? 1.00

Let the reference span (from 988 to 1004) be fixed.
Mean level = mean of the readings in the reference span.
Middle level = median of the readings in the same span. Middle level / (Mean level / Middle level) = 24.9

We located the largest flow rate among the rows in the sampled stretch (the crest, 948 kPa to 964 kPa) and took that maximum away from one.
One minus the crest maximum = -22.5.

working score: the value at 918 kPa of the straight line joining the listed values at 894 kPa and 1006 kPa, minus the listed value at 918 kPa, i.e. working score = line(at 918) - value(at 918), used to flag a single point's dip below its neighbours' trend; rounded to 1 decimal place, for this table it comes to -1.0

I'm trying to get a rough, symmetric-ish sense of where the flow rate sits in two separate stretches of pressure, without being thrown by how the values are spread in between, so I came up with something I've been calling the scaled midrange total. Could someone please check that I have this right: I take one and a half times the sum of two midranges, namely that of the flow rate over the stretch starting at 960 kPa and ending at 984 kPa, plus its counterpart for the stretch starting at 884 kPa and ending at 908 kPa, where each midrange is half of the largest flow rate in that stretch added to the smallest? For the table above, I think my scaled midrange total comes 69.8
